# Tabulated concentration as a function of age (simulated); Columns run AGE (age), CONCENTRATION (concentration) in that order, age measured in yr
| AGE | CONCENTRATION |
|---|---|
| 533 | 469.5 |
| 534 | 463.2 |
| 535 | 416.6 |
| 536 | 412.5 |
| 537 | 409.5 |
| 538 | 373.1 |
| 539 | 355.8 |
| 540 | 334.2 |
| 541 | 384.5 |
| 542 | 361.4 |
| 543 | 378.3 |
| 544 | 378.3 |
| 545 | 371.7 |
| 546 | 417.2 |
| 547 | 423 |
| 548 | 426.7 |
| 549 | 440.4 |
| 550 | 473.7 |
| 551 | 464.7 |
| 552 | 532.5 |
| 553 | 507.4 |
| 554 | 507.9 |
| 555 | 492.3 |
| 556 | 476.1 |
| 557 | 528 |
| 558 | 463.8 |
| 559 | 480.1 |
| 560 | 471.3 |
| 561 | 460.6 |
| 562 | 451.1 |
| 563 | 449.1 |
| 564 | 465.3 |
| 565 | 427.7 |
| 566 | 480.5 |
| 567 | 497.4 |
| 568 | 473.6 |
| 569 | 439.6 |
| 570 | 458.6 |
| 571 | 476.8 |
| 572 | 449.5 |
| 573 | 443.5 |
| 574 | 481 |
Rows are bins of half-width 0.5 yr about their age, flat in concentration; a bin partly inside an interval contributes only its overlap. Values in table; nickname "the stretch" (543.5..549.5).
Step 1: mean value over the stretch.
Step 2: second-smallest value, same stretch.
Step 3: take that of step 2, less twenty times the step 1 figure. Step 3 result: -7813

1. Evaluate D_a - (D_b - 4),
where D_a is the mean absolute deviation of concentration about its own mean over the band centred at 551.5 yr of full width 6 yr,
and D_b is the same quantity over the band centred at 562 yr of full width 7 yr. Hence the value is 19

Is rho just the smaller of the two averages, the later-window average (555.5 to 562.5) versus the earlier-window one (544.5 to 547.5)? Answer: 404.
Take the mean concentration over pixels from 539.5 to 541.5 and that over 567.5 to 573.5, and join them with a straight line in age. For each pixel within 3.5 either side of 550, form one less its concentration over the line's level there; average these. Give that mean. -0.20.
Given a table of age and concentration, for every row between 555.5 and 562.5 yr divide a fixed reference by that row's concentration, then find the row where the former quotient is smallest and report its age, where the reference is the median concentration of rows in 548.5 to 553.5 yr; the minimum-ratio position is 557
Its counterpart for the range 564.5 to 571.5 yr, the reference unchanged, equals 567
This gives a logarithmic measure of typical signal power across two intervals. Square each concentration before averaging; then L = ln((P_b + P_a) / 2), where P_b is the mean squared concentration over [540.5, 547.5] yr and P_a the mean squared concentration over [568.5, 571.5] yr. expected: 12.1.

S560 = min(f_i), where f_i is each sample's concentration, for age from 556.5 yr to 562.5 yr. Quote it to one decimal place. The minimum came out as 451.1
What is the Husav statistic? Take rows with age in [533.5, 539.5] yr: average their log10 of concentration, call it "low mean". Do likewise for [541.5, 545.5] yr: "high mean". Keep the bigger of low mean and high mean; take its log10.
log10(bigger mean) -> 0.4160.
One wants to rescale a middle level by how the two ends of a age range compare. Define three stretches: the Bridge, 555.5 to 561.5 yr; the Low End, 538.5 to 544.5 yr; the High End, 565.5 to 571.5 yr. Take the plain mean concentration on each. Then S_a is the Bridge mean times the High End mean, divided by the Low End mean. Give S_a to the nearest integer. 619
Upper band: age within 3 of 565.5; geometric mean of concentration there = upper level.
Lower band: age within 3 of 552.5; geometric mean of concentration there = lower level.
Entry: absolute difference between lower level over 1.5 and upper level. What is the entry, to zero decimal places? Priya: 134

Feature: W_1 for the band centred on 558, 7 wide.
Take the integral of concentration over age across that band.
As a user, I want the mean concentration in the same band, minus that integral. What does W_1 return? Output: -2890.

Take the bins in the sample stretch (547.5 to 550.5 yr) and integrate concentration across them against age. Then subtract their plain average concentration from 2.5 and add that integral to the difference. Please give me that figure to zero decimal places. 896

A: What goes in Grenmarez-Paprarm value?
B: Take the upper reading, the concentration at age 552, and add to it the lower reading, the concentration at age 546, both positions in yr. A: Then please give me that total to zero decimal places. 950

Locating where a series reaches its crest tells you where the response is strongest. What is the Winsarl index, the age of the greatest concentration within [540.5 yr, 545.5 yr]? 541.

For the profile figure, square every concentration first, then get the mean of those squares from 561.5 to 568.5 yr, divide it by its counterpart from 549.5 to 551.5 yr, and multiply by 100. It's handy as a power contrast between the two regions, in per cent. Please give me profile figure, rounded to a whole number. 98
